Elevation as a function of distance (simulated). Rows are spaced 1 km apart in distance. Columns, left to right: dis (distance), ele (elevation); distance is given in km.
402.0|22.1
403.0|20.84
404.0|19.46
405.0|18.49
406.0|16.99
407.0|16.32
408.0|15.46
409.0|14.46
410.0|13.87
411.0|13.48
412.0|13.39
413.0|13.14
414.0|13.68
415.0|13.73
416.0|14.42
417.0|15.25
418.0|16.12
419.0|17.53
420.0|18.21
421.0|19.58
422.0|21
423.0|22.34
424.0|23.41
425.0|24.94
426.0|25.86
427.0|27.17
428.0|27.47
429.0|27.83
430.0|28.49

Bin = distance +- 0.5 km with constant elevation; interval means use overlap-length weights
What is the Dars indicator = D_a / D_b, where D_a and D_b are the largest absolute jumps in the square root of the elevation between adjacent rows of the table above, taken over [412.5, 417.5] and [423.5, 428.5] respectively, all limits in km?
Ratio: 0.69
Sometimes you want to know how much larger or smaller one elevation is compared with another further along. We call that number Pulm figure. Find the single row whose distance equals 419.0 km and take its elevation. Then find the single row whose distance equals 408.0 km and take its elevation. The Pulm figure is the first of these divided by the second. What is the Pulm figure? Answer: 1.1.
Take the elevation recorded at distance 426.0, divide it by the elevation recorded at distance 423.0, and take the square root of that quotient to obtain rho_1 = 1.08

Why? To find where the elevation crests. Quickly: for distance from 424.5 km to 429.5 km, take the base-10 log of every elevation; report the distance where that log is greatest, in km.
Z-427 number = 429.0 km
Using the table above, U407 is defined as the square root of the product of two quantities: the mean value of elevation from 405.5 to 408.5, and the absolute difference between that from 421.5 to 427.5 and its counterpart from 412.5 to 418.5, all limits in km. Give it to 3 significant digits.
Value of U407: 12.6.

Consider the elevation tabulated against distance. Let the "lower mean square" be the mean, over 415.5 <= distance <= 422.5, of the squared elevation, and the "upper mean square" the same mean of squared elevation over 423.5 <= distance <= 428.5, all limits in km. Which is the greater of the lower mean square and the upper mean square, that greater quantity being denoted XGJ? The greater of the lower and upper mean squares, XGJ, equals 666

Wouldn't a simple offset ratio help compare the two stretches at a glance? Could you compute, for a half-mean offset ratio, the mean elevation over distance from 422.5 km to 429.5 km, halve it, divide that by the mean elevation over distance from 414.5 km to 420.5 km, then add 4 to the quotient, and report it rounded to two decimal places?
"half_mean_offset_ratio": 4.81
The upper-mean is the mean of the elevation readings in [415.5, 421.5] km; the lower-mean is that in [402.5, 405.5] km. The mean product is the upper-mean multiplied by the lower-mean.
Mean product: 330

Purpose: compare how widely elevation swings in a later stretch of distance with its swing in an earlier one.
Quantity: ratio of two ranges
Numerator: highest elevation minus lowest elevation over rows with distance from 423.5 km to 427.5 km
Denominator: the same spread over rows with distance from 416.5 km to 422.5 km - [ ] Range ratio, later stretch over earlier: 0.7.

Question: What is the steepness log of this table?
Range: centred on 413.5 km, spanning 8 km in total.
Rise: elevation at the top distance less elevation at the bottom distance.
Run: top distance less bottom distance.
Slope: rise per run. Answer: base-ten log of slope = -0.71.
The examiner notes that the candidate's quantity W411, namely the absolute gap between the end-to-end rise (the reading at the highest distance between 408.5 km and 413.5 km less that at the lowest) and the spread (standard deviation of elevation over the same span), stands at 1.8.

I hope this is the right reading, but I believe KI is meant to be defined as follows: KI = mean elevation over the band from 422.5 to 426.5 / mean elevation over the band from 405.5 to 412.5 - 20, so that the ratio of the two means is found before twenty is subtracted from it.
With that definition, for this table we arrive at -18.4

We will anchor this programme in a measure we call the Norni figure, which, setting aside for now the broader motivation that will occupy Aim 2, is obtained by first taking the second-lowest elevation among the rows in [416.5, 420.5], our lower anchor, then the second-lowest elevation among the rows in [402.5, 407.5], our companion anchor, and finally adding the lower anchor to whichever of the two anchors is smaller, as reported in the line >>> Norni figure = 32.2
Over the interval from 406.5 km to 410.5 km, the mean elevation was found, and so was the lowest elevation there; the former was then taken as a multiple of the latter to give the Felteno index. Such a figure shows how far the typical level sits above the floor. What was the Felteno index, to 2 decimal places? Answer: 1.08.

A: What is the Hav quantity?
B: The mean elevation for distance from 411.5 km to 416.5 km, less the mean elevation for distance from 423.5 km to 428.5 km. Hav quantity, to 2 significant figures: -12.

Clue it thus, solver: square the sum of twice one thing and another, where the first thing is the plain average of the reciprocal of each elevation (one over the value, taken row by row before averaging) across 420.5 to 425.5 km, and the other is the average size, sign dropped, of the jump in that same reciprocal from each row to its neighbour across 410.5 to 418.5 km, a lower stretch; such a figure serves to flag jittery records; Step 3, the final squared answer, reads 0.009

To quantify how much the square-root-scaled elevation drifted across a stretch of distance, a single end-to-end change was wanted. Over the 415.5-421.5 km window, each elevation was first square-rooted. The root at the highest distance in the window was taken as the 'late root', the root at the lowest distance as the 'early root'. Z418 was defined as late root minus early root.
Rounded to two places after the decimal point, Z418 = 0.63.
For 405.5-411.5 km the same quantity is -0.45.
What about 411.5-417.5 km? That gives 0.25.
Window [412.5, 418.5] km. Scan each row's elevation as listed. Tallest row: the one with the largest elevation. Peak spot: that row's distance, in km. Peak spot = 418.0 km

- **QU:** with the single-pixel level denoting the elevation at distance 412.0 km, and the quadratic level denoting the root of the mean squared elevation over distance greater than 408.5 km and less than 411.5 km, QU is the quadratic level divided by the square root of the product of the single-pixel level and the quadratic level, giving 1.02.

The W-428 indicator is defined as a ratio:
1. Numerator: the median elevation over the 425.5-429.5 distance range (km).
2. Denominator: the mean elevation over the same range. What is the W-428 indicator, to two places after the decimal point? 1.01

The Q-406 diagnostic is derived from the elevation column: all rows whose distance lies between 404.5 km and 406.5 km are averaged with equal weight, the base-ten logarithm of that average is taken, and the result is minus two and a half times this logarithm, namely -3.12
